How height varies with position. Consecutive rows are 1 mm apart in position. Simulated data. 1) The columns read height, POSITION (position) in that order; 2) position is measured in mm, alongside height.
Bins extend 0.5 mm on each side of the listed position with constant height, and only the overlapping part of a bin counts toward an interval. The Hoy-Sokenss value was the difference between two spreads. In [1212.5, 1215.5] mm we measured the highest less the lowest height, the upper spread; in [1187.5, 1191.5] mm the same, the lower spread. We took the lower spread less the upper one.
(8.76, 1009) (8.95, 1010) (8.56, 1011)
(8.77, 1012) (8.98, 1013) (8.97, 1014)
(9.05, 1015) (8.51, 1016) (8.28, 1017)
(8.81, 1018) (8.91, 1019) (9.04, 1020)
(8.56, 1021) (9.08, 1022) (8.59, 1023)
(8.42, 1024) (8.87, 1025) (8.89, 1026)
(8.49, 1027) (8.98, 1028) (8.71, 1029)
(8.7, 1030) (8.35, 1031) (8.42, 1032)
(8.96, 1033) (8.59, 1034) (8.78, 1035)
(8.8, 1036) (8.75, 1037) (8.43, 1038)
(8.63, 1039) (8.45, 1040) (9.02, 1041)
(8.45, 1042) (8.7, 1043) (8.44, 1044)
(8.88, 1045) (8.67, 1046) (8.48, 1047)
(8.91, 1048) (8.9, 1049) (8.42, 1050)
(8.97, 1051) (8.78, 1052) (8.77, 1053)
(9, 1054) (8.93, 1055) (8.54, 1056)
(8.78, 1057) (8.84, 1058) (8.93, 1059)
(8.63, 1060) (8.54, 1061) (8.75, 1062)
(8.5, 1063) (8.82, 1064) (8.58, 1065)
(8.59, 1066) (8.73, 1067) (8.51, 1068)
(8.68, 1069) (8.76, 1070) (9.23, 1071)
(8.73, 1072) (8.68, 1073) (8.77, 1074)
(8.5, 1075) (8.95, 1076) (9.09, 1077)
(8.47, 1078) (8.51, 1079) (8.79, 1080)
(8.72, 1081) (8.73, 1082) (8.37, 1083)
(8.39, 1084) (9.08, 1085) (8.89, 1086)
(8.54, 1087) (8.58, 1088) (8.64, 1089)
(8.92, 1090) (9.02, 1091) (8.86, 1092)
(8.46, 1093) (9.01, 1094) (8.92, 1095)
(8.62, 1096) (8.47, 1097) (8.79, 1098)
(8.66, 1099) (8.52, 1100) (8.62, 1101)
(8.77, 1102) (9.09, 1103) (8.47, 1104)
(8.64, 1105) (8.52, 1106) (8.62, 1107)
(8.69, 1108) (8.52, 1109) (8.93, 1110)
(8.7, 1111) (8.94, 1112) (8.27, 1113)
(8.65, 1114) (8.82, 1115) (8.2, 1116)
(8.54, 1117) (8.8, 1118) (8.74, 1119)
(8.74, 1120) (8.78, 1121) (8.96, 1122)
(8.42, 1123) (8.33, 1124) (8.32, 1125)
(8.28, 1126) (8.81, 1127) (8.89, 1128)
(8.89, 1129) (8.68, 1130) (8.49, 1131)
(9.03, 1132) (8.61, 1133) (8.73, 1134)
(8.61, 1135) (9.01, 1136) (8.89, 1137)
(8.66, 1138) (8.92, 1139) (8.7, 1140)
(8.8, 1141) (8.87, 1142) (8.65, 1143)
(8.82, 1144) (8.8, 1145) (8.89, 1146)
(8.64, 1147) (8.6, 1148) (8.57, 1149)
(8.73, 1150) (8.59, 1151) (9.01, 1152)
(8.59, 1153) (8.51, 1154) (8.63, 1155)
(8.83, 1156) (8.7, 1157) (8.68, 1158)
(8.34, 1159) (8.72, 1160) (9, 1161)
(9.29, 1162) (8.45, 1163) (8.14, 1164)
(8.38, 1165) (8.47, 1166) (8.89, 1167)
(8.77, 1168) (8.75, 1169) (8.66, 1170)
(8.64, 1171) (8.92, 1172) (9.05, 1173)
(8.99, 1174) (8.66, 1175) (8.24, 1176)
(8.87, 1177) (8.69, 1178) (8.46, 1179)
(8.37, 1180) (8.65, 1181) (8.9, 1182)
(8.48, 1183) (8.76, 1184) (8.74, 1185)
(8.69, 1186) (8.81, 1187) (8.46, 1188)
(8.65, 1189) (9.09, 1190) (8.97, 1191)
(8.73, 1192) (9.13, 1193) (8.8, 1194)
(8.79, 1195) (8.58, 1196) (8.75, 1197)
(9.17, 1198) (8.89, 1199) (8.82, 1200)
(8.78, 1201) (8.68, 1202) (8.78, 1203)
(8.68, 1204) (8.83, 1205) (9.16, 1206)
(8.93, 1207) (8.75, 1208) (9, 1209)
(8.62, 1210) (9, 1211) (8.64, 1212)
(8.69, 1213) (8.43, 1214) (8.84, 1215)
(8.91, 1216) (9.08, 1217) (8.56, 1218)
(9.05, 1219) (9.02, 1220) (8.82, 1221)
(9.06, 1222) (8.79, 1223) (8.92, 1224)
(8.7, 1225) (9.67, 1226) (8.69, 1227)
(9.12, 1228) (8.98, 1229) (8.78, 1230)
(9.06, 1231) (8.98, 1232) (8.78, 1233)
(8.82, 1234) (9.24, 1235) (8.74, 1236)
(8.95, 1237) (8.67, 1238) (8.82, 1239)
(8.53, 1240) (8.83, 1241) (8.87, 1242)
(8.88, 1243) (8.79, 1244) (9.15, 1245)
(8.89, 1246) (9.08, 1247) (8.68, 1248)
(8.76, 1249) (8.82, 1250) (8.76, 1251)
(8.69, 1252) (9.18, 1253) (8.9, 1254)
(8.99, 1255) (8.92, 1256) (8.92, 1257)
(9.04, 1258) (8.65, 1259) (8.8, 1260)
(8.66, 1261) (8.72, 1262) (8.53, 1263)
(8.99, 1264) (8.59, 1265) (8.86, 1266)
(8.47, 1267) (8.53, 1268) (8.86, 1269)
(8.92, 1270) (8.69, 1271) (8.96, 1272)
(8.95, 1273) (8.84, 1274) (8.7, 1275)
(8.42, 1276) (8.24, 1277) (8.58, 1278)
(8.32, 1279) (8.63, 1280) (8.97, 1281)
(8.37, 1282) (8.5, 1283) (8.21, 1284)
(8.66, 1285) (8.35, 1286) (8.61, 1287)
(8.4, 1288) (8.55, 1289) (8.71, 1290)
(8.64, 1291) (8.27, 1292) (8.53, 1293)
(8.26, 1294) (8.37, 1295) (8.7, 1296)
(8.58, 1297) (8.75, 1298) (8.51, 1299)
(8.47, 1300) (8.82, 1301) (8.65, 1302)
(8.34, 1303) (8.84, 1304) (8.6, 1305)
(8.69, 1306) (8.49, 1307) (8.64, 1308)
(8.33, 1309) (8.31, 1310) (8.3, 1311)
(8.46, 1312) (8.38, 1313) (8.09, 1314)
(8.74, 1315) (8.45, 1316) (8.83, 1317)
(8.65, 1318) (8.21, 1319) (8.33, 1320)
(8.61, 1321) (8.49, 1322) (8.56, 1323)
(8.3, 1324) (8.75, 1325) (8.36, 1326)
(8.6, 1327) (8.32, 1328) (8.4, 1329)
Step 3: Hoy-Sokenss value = 0.22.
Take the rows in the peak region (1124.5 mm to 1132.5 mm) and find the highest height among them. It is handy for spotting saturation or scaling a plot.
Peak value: 9.03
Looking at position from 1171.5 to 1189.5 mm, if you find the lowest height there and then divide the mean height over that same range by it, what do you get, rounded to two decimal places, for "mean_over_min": 1.05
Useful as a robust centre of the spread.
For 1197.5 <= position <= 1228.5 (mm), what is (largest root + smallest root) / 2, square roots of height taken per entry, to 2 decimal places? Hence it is 3.01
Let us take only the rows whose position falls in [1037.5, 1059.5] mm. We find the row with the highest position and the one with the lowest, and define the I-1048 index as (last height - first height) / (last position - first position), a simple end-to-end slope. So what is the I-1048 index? 0.024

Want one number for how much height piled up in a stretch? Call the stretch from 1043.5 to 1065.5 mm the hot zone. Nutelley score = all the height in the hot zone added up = 192.1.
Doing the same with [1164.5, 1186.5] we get 191.0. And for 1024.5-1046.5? 191.0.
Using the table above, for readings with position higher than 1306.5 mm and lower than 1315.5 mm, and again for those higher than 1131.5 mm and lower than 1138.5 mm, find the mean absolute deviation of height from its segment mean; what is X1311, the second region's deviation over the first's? 1.1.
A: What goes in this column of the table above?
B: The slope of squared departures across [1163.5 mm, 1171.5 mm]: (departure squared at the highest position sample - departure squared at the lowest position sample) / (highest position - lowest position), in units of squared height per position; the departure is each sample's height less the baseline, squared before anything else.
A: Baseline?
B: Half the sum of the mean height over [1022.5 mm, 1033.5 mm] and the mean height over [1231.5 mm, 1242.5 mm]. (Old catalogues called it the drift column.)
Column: -0.052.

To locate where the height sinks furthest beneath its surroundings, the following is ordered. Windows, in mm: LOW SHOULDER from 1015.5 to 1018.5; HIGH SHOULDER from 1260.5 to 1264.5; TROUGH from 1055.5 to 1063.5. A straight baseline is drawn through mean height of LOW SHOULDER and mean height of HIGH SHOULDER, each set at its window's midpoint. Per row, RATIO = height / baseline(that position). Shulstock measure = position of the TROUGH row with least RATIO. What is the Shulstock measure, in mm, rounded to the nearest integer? 1063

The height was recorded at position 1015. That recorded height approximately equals 9.05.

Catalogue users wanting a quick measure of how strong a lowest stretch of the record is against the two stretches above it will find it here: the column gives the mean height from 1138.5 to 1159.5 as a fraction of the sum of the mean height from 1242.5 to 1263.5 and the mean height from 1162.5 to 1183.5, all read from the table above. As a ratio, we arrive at 0.4980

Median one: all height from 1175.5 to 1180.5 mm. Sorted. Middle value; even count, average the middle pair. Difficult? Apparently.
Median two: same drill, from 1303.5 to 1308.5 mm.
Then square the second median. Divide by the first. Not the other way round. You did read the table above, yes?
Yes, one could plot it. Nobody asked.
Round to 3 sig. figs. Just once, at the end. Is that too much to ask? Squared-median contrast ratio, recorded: 8.82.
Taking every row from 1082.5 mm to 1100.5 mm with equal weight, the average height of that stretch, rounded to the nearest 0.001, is 8.708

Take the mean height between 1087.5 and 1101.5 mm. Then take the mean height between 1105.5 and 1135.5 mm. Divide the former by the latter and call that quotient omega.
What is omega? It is 1.01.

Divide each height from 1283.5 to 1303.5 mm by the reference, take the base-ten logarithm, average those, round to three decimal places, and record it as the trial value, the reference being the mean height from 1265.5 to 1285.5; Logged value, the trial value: -0.006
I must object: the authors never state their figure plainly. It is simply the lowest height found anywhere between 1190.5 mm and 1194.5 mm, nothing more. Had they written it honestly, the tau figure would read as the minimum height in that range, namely 8.73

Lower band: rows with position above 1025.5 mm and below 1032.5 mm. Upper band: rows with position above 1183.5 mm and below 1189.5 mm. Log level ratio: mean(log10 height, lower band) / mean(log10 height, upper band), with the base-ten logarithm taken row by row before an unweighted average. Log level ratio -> 1.00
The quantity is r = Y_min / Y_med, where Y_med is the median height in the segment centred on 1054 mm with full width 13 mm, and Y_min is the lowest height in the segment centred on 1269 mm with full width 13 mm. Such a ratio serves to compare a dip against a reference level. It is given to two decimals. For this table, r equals 0.96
